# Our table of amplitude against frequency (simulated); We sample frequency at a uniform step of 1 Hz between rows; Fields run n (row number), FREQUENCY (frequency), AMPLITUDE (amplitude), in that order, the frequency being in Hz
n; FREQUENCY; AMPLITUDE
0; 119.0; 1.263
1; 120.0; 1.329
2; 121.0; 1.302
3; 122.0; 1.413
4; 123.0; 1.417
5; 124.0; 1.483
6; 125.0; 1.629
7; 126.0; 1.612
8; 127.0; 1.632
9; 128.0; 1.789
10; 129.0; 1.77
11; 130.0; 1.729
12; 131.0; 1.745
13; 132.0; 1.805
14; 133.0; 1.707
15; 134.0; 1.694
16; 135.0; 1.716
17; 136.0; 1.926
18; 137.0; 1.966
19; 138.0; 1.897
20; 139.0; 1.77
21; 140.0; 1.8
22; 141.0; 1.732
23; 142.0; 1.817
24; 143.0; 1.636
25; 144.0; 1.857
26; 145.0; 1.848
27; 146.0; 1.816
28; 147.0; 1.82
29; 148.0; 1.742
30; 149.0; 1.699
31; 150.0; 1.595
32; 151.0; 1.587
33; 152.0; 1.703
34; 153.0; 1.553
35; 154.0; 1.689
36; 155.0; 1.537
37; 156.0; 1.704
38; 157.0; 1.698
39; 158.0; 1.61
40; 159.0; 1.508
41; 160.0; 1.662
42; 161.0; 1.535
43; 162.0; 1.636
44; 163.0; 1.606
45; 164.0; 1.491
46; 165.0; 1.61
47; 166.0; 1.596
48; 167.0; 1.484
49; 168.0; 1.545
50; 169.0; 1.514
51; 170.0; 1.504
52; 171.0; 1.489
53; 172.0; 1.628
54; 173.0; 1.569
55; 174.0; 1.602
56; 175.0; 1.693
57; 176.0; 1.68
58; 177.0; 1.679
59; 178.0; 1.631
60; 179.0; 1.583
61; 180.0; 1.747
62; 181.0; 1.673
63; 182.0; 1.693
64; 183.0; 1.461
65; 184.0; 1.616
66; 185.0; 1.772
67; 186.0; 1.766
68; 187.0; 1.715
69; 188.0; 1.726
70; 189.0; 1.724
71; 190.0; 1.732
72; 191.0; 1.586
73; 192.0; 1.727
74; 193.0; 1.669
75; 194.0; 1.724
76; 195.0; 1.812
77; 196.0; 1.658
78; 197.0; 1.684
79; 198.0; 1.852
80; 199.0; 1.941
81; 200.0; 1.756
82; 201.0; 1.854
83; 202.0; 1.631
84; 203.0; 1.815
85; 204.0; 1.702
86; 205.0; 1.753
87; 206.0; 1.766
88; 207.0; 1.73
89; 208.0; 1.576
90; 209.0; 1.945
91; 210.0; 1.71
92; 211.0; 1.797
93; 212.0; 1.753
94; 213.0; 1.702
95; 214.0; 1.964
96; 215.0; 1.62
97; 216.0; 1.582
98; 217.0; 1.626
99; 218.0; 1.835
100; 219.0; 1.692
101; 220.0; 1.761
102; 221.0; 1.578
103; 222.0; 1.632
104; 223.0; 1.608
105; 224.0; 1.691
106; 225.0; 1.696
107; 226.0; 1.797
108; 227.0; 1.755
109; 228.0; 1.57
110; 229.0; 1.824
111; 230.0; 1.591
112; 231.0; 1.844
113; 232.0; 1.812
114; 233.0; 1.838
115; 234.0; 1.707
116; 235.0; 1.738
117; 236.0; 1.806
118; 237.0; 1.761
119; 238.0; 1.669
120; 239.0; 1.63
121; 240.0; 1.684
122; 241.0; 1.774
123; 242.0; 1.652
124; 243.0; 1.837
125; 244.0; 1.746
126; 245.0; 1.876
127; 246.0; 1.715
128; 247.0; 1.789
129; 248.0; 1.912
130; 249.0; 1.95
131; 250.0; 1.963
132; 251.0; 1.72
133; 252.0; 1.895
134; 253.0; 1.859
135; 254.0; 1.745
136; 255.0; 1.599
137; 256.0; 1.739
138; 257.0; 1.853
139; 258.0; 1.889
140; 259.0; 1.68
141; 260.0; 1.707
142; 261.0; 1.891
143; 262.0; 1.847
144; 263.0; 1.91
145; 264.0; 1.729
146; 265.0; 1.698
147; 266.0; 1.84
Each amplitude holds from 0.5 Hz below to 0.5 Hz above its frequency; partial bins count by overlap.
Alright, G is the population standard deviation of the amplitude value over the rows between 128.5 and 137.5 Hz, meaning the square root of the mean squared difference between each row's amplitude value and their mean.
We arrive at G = 0.093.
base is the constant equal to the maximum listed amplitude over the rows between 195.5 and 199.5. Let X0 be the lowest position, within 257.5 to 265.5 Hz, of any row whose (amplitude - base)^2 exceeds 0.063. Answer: 259.0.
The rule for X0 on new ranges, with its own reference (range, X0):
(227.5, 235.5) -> 228.0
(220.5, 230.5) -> 221.0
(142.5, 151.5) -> 143.0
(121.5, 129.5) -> 122.0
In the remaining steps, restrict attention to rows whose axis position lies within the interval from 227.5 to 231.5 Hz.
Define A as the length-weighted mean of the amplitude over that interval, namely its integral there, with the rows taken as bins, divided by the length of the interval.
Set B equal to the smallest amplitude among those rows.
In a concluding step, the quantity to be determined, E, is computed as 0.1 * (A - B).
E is 0.0137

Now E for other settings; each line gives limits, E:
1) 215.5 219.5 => 0.0102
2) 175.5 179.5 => 0.0060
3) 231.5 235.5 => 0.0067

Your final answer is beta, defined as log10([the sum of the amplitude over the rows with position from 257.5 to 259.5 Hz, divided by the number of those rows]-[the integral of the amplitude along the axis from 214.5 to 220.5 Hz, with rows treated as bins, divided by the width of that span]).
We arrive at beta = -1.01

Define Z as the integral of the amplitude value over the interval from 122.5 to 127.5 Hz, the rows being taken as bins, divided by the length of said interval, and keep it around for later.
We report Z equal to 1.55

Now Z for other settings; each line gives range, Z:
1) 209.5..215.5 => 1.76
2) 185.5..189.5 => 1.73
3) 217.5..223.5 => 1.68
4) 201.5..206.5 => 1.73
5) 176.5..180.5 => 1.66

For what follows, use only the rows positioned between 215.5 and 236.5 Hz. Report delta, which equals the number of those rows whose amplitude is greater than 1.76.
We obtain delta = 8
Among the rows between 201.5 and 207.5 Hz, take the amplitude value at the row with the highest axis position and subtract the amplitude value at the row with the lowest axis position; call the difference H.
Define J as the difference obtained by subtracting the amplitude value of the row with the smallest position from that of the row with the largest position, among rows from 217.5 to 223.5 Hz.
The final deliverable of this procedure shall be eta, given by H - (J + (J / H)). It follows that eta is 2.6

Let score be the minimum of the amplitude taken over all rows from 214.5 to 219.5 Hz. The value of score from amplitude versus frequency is 1.582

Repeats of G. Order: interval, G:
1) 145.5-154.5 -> 0.091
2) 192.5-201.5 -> 0.093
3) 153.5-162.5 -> 0.072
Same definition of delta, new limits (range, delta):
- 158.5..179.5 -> 0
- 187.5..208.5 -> 6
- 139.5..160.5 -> 6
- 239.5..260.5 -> 11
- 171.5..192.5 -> 2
